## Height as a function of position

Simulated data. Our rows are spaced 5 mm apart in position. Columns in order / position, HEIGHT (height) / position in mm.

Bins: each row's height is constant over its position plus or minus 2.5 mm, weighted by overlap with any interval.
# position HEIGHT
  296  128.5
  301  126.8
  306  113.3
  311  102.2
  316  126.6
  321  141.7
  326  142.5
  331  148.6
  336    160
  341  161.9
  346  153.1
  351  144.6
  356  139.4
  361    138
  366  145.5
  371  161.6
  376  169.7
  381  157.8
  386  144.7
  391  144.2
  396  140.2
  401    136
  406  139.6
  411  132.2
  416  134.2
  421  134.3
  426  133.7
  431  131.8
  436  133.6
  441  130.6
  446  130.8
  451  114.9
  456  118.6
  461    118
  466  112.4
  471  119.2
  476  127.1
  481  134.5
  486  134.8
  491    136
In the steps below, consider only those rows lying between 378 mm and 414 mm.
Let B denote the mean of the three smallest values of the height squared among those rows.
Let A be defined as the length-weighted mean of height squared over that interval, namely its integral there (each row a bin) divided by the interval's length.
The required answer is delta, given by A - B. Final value 1851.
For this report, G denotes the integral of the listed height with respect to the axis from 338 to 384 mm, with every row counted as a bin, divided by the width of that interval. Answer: 152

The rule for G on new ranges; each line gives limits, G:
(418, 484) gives 126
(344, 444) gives 142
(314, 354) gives 148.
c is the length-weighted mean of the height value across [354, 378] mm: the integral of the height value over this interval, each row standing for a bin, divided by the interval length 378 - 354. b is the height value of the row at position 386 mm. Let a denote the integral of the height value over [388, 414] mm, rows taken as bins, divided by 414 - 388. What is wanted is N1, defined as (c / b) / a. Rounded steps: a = 138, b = 144.7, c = 151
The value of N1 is 0.0075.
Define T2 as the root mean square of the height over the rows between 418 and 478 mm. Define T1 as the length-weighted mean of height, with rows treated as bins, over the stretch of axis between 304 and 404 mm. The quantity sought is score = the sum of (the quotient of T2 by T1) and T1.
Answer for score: 145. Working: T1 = 144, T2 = 126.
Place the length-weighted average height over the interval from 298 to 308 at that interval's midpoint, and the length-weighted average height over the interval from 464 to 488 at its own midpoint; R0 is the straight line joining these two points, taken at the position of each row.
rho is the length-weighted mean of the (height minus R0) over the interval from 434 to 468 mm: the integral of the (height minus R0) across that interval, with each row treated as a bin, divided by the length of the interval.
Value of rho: -2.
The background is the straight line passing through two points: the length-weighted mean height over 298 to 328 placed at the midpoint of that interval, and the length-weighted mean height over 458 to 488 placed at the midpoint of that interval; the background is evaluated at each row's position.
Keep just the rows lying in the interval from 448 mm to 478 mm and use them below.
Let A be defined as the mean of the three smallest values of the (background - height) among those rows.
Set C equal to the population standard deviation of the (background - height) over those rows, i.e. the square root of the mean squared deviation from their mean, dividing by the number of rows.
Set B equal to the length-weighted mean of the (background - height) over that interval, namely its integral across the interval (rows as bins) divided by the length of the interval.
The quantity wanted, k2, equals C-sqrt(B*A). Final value 1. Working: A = 2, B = 6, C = 5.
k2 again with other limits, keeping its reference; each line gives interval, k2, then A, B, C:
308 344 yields -3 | -32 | -15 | 19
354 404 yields -19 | -38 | -23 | 11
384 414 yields -12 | -18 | -15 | 4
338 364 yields -16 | -28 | -23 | 9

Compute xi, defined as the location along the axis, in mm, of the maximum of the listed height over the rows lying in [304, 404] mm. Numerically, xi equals 376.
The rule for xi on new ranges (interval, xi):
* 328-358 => 341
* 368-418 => 376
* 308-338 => 336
